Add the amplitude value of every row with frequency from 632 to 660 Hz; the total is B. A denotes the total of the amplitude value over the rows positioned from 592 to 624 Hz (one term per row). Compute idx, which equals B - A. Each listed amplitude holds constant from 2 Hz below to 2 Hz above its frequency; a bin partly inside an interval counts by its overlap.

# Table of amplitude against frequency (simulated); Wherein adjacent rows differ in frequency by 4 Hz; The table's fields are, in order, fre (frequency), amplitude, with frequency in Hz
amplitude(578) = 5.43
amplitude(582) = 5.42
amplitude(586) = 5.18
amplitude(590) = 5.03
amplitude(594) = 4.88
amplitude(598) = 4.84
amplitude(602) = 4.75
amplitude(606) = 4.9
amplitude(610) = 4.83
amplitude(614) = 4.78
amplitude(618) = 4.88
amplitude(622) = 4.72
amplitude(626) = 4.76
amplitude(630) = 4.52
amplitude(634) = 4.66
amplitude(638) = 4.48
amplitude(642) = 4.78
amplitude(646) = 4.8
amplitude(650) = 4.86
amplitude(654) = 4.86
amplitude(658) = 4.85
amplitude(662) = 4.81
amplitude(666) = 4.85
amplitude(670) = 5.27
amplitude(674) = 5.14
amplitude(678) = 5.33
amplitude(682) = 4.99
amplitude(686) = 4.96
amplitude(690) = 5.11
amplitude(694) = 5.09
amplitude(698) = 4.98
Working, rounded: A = 39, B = 33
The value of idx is -5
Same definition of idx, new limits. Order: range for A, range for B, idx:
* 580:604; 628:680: 33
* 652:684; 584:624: 9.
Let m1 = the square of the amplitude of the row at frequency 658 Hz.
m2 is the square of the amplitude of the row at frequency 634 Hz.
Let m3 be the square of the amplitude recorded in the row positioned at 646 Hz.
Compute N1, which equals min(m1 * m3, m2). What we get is 21.7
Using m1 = 23.5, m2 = 21.7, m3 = 23.0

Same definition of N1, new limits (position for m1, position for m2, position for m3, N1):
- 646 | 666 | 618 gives 23.5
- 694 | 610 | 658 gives 23.3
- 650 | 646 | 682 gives 23.0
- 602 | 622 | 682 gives 22.3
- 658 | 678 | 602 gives 28.4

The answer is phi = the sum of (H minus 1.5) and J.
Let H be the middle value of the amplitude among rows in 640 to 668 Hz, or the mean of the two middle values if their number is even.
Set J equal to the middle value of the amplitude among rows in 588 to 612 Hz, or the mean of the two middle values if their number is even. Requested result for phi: 8.21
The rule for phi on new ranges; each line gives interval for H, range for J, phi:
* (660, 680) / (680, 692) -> 8.63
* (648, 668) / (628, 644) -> 7.94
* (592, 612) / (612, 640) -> 8.06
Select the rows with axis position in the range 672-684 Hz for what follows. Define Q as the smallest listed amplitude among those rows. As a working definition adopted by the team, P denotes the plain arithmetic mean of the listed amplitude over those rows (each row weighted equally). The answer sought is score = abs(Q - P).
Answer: 0.163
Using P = 5.2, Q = 4.99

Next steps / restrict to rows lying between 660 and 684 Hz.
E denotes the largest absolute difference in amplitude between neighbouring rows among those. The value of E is 0.42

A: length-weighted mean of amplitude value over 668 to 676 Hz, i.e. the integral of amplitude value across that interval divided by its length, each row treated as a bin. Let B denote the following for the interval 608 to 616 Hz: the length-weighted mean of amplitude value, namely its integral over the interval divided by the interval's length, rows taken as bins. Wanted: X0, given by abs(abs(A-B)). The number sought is 0.4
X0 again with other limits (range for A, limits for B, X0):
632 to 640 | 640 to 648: 0.2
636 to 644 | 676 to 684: 0.5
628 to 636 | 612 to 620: 0.2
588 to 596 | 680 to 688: 0.0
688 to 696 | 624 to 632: 0.5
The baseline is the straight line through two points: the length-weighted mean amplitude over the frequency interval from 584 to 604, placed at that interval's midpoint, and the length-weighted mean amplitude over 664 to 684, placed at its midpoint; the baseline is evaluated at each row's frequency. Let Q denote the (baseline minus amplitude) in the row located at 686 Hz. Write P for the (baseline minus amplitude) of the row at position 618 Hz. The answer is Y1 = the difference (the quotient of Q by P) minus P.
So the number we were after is 1.6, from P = 0.1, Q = 0.18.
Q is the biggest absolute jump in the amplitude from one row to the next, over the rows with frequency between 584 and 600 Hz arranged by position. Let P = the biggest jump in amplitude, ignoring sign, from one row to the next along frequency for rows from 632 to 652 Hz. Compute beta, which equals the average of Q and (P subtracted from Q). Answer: 0.00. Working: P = 0.30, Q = 0.15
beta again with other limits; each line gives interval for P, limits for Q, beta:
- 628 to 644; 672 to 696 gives 0.19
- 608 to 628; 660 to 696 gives 0.34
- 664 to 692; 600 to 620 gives -0.06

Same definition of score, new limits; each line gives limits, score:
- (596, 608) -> 0.080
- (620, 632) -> 0.147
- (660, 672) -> 0.167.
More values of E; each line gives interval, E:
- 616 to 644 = 0.30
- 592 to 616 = 0.15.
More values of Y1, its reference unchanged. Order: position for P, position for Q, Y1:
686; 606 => 0.2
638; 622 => -0.1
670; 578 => 3.4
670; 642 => -1.5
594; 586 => -4.7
